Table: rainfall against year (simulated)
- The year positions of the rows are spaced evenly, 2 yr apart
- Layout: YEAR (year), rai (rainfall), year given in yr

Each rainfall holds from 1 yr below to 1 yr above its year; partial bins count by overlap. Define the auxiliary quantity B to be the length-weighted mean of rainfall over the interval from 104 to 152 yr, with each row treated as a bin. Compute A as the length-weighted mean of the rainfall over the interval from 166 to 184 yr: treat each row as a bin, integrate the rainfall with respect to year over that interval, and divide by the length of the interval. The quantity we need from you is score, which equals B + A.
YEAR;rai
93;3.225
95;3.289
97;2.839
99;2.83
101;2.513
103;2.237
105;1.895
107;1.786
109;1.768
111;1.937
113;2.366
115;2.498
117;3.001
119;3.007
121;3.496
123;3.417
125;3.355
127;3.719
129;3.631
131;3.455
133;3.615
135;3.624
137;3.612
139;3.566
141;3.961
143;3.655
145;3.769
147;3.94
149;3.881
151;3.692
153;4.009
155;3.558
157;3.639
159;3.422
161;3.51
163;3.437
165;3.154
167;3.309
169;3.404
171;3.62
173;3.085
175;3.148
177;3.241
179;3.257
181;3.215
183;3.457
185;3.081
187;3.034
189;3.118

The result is 6.50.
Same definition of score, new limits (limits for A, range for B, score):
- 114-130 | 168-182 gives 6.55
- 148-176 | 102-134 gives 6.31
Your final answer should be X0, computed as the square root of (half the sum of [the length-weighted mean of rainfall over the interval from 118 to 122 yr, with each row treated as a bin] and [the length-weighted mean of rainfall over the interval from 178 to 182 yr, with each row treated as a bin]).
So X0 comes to 1.80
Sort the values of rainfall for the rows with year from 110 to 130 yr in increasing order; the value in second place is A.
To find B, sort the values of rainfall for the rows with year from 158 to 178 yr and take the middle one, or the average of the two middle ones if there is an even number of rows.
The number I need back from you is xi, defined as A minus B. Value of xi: -1.0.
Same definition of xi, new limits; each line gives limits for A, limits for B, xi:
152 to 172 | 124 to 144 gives -0.3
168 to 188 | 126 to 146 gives -0.5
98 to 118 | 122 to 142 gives -1.8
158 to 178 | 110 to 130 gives 0.0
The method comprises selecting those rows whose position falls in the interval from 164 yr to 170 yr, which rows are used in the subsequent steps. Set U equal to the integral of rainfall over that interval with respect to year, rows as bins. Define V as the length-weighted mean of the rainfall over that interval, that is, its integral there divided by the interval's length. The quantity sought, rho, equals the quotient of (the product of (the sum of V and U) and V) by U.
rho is 3.84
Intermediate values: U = 19.7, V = 3.29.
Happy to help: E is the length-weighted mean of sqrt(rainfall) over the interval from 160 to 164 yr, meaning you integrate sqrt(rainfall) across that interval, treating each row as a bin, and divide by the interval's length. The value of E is 1.86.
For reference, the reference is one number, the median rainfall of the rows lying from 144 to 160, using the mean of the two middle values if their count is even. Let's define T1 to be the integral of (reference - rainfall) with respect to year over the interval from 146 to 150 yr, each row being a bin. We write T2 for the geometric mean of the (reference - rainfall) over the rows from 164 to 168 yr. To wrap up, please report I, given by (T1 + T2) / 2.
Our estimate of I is -0.1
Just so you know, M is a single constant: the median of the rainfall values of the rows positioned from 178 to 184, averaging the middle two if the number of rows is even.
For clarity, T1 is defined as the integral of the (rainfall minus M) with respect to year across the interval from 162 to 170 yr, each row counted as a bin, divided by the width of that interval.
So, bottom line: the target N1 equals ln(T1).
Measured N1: -2.7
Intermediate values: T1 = 0.1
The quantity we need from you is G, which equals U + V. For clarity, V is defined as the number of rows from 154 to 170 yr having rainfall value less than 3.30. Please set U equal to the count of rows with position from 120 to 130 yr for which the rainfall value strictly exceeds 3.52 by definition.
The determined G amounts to 3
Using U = 2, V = 1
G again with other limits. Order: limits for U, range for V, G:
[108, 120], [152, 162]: 0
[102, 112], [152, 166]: 1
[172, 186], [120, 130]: 0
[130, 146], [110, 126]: 12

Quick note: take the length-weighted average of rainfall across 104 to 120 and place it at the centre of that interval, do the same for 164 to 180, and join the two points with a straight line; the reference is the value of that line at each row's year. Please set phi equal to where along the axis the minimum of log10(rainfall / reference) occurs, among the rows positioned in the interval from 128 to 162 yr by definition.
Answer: 159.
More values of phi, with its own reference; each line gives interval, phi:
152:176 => 173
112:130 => 113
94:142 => 109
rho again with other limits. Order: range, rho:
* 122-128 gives 4.08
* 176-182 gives 3.78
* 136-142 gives 4.33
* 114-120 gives 3.31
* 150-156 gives 4.38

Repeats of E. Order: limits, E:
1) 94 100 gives 1.73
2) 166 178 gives 1.82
